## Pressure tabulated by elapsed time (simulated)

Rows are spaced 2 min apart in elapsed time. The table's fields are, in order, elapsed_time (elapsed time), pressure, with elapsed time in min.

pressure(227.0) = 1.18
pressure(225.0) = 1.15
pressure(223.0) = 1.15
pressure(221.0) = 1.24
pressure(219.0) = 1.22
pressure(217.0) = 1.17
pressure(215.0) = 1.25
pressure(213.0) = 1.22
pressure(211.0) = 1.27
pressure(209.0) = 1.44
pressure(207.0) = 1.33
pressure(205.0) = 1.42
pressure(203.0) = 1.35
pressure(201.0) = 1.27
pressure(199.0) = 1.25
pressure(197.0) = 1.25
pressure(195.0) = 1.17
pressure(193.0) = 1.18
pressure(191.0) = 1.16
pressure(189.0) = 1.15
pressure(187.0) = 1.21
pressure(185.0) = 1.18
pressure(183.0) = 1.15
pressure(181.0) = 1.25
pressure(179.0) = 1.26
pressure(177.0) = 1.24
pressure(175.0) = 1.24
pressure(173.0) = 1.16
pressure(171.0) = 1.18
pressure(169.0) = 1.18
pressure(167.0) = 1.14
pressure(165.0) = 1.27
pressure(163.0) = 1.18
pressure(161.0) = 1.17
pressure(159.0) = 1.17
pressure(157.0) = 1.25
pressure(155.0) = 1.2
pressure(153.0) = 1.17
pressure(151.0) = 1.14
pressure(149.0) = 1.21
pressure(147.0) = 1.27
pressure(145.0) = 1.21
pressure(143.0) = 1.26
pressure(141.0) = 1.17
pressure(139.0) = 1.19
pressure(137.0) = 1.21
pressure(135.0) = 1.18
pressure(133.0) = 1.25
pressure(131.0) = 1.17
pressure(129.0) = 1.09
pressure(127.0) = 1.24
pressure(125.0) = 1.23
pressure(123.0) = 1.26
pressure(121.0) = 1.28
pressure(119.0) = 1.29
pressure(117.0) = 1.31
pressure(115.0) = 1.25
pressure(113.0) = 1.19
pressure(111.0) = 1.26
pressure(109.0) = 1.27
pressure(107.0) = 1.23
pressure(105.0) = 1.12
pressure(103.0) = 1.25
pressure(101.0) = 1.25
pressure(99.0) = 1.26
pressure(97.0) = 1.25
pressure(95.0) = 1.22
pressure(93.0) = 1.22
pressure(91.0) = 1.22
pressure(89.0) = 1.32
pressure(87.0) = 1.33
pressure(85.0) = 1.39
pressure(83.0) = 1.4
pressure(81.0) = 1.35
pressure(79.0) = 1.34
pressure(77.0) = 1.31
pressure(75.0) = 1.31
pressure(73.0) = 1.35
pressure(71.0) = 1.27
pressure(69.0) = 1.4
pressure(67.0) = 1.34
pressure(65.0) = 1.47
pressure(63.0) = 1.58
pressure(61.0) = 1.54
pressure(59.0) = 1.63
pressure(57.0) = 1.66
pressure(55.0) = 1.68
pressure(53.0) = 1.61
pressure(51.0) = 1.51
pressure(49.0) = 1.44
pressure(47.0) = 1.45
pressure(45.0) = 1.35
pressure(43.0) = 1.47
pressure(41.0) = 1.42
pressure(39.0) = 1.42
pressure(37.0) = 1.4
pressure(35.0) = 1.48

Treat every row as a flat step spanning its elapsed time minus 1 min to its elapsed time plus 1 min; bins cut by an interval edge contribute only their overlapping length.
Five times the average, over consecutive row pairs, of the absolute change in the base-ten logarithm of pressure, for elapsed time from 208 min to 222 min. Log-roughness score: 0.11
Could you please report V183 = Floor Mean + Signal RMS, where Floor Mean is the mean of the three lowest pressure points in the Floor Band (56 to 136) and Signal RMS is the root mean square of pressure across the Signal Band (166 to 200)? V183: 2.32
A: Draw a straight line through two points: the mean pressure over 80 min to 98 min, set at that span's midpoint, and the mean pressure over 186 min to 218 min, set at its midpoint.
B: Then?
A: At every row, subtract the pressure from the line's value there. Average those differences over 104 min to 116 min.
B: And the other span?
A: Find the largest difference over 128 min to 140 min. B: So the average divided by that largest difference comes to 0.37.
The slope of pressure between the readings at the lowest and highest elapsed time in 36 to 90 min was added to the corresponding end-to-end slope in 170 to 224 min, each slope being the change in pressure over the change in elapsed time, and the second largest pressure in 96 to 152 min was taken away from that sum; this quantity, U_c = -1.29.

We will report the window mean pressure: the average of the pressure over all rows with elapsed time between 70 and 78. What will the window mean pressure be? 1.31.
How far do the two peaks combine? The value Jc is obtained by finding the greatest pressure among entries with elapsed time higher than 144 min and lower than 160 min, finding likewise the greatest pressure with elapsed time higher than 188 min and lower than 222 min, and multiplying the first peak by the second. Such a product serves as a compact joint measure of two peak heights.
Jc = 1.83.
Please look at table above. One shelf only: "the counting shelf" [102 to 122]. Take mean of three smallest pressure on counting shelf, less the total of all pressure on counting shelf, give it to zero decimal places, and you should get -11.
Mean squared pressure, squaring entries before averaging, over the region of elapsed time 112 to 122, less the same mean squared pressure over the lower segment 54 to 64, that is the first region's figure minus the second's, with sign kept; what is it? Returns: -1.0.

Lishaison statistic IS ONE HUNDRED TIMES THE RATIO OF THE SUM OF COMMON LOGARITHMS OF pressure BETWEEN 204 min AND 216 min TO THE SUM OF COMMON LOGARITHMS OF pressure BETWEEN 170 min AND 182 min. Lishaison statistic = 139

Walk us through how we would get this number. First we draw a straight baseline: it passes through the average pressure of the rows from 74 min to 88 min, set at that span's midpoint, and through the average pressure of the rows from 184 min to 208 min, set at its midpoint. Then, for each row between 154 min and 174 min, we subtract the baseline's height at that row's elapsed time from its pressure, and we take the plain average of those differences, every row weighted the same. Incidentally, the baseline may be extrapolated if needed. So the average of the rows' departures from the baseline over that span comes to -0.08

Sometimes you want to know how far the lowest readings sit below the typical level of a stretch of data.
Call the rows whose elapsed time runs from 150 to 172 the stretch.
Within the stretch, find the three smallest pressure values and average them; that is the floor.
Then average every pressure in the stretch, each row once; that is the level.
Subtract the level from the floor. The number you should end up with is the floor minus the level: -0.036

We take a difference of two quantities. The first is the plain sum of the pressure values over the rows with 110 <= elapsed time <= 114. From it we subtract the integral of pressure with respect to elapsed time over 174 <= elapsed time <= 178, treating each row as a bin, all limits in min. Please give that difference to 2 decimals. -2.51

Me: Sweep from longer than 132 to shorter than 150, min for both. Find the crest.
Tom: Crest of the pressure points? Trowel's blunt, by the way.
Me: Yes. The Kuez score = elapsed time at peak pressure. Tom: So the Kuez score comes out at 147.0 min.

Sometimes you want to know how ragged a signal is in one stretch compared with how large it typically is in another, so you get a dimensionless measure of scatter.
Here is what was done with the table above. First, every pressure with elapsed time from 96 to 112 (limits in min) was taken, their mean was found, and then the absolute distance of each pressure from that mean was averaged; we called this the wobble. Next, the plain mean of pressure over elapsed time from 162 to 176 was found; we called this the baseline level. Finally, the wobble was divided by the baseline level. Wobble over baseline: 0.026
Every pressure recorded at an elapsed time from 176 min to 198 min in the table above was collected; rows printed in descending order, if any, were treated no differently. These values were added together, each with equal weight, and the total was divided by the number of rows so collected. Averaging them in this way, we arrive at 1.20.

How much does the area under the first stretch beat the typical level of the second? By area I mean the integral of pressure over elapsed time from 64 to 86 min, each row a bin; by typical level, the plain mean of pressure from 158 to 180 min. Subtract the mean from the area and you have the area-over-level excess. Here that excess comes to 28.7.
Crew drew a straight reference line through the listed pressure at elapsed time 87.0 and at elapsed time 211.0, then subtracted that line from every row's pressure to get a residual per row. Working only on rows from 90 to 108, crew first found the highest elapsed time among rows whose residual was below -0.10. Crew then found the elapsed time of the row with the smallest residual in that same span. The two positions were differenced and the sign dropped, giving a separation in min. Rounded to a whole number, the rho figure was 0 min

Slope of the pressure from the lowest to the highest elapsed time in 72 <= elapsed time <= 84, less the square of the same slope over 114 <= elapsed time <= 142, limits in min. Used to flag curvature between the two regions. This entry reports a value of 0.005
